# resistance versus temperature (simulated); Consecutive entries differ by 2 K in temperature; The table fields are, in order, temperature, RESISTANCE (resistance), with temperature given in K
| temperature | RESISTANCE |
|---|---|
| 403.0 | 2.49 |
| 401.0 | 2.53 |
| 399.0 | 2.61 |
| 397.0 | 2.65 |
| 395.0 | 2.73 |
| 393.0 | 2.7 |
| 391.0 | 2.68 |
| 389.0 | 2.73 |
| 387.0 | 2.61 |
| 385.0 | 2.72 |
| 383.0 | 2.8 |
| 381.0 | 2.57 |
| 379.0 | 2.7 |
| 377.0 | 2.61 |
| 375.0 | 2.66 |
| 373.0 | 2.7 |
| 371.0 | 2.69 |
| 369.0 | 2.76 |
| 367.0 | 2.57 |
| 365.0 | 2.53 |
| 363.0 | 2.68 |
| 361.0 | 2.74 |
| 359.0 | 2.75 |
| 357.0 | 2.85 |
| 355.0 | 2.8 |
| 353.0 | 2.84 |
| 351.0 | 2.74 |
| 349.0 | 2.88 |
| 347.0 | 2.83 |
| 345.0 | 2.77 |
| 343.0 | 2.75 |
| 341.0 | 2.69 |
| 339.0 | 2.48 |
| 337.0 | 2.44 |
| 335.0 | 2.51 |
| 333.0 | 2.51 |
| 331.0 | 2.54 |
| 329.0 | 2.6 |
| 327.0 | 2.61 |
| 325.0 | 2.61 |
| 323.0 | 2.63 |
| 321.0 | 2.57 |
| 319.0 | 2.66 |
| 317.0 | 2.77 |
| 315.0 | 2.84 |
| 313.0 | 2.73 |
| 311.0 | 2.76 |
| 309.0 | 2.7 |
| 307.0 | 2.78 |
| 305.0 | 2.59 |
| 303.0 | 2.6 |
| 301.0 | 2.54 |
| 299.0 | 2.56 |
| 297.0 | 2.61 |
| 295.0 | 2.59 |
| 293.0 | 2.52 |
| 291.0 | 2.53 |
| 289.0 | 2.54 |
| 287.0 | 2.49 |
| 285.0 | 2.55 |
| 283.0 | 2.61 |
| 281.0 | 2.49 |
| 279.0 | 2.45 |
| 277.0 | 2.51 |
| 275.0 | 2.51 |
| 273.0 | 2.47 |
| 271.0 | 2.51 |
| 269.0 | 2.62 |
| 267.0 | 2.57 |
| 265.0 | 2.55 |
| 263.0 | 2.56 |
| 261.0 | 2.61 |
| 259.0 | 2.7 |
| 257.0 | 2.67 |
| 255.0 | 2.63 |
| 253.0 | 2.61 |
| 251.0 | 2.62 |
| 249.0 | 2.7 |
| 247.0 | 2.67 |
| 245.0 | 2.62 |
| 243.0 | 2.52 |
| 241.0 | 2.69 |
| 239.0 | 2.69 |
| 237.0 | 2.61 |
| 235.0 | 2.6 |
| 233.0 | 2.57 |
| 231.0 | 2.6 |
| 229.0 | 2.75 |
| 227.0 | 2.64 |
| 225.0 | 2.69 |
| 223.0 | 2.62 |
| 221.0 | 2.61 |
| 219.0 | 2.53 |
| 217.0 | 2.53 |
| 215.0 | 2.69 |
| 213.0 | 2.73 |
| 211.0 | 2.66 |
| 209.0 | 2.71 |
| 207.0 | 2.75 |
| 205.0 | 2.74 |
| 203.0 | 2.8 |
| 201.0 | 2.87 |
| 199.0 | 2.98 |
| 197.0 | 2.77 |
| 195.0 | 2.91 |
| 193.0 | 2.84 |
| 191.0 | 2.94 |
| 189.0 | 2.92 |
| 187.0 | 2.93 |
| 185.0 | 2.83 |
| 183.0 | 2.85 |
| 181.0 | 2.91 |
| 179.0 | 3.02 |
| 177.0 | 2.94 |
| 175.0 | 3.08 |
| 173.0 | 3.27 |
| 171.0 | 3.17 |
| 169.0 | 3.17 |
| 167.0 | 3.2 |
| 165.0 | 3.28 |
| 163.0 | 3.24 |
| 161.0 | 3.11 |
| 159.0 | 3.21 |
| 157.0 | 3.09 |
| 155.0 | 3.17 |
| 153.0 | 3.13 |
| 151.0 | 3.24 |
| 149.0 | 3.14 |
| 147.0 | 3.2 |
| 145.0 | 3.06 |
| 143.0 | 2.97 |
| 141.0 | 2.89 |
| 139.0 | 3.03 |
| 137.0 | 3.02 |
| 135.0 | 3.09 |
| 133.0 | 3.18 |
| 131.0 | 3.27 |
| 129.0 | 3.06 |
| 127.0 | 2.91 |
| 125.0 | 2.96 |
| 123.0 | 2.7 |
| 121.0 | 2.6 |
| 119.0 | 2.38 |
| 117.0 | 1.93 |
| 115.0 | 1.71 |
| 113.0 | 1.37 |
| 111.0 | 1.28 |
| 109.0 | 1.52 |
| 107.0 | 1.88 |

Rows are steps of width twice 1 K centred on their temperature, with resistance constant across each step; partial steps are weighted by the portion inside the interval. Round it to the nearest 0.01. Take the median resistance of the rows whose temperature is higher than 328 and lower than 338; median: 2.51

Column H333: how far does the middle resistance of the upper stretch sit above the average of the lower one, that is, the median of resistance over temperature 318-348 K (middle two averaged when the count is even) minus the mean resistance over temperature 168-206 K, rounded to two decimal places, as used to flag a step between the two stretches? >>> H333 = -0.33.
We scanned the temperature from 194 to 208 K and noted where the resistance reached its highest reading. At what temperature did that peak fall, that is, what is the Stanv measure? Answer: 199.0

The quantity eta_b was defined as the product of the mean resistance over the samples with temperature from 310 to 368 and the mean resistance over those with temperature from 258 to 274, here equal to 6.89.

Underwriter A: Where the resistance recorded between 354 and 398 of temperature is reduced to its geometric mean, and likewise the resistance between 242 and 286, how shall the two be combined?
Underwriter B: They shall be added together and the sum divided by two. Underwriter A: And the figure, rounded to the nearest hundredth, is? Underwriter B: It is 2.63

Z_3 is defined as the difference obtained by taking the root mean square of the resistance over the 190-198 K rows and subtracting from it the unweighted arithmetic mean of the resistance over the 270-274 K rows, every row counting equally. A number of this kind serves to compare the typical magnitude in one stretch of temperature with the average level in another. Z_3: 0.38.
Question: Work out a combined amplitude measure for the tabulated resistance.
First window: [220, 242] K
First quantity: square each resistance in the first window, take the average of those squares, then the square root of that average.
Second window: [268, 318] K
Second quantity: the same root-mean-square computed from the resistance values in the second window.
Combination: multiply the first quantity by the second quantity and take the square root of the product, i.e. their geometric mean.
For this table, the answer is 2.62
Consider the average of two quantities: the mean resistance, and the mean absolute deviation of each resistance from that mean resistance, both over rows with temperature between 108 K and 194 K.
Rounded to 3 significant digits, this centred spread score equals 1.60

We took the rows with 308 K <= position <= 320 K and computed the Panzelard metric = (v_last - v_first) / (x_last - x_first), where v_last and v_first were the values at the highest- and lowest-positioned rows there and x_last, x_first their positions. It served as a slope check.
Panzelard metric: -0.0040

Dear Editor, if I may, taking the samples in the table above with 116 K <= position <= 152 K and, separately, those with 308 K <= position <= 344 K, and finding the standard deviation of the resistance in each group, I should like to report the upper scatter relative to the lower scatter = 0.33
